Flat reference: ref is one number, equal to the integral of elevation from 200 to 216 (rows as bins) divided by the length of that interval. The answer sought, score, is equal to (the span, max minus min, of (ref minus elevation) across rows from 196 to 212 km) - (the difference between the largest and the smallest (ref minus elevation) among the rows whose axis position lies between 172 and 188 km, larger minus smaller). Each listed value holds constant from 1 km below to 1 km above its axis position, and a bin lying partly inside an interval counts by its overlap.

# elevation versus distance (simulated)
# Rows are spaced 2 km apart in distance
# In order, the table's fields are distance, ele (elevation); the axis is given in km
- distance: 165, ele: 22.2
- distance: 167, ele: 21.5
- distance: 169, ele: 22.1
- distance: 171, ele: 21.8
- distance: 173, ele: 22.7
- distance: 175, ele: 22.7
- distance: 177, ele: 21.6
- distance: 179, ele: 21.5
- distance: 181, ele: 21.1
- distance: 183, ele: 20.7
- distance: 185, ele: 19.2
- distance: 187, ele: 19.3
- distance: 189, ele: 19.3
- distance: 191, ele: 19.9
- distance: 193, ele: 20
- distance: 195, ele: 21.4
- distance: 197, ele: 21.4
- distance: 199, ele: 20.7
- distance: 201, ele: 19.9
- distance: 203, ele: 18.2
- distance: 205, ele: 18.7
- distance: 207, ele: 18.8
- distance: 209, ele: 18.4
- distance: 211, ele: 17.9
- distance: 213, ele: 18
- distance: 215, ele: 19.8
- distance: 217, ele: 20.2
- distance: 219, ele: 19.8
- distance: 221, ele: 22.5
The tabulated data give 0.0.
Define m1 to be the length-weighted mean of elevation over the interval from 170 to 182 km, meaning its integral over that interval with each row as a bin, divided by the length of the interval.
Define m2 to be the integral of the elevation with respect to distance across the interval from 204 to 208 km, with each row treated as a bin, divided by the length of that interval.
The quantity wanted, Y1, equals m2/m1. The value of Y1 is 0.86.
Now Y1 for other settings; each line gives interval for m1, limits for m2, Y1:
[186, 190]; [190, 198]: 1.07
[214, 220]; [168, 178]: 1.11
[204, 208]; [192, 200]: 1.11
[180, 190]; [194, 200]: 1.06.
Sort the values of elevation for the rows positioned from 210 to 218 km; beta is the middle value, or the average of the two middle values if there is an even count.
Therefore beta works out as 18.9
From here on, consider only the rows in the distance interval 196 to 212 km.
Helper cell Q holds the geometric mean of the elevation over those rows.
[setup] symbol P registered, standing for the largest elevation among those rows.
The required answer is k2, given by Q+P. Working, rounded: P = 21.4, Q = 19.2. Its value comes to 40.6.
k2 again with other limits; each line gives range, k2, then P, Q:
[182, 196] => 41.4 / 21.4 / 20.0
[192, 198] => 42.3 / 21.4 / 20.9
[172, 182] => 44.6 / 22.7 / 21.9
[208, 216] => 38.3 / 19.8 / 18.5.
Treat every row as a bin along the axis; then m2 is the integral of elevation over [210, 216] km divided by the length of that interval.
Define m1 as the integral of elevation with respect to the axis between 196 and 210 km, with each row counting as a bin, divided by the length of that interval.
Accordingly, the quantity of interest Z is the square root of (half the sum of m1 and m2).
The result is 4.36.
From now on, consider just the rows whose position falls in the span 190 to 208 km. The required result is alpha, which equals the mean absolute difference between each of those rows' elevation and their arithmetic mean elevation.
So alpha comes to 0.88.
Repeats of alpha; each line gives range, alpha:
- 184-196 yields 0.58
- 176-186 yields 0.70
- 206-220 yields 0.81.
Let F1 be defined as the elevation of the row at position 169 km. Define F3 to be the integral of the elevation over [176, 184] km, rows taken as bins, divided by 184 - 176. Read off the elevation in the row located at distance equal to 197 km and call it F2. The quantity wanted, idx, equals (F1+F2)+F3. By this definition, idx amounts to 64.7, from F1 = 22.1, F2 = 21.4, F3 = 21.2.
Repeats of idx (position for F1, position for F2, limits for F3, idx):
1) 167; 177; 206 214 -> 61.4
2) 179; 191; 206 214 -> 59.7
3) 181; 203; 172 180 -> 61.4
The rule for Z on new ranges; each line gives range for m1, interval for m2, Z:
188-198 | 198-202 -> 4.51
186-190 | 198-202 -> 4.45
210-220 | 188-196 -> 4.43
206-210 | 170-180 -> 4.51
